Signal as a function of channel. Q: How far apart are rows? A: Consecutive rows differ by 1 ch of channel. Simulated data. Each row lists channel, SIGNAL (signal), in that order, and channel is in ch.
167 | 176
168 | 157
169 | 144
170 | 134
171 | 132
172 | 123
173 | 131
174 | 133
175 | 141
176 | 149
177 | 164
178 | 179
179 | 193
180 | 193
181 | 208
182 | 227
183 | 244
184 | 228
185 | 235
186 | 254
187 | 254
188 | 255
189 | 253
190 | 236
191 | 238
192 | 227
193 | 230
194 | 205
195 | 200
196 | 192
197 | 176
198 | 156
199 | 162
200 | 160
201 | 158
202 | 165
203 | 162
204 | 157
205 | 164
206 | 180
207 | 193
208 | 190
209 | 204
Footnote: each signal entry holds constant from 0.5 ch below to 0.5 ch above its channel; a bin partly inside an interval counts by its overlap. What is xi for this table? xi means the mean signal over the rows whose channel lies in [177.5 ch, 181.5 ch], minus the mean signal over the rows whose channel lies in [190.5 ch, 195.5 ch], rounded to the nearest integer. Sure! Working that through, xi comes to -27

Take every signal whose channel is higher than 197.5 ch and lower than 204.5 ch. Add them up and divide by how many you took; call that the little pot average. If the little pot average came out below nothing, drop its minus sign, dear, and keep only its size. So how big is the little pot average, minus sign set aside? 160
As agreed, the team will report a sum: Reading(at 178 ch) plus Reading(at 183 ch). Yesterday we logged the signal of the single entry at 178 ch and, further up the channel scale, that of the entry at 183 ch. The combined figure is 423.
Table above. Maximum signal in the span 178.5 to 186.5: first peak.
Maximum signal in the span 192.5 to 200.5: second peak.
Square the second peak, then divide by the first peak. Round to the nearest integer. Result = 208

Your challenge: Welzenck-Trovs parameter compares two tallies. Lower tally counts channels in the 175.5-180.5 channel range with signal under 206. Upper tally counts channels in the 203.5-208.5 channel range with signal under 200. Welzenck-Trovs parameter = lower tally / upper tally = 1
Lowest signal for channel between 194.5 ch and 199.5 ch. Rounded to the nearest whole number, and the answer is 156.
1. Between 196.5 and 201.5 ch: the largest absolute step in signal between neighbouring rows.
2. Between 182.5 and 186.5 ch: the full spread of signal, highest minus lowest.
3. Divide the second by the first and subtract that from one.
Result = -0.30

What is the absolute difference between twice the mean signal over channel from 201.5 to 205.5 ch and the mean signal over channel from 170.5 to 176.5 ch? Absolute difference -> 189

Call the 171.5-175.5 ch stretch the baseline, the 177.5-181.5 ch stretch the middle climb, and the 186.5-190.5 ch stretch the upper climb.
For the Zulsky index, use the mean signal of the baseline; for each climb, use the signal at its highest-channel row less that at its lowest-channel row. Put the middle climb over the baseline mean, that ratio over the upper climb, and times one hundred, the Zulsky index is -1.2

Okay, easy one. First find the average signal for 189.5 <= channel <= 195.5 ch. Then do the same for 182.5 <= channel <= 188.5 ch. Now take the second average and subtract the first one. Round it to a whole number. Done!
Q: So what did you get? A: 22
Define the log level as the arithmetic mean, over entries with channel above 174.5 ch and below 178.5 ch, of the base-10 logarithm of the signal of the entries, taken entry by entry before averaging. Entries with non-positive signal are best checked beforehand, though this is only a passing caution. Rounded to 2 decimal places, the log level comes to 2.20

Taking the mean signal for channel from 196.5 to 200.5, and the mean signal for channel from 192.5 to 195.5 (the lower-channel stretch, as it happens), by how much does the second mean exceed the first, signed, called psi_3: 48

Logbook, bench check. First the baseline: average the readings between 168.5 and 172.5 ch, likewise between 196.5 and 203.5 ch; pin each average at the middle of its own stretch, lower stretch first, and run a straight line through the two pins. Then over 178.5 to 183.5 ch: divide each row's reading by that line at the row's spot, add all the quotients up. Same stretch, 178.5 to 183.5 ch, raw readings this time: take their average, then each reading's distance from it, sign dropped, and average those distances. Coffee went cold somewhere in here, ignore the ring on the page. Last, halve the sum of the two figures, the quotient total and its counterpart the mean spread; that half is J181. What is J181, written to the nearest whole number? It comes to 13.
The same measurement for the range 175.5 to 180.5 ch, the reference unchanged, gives 11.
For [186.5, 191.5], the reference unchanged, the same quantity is 8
